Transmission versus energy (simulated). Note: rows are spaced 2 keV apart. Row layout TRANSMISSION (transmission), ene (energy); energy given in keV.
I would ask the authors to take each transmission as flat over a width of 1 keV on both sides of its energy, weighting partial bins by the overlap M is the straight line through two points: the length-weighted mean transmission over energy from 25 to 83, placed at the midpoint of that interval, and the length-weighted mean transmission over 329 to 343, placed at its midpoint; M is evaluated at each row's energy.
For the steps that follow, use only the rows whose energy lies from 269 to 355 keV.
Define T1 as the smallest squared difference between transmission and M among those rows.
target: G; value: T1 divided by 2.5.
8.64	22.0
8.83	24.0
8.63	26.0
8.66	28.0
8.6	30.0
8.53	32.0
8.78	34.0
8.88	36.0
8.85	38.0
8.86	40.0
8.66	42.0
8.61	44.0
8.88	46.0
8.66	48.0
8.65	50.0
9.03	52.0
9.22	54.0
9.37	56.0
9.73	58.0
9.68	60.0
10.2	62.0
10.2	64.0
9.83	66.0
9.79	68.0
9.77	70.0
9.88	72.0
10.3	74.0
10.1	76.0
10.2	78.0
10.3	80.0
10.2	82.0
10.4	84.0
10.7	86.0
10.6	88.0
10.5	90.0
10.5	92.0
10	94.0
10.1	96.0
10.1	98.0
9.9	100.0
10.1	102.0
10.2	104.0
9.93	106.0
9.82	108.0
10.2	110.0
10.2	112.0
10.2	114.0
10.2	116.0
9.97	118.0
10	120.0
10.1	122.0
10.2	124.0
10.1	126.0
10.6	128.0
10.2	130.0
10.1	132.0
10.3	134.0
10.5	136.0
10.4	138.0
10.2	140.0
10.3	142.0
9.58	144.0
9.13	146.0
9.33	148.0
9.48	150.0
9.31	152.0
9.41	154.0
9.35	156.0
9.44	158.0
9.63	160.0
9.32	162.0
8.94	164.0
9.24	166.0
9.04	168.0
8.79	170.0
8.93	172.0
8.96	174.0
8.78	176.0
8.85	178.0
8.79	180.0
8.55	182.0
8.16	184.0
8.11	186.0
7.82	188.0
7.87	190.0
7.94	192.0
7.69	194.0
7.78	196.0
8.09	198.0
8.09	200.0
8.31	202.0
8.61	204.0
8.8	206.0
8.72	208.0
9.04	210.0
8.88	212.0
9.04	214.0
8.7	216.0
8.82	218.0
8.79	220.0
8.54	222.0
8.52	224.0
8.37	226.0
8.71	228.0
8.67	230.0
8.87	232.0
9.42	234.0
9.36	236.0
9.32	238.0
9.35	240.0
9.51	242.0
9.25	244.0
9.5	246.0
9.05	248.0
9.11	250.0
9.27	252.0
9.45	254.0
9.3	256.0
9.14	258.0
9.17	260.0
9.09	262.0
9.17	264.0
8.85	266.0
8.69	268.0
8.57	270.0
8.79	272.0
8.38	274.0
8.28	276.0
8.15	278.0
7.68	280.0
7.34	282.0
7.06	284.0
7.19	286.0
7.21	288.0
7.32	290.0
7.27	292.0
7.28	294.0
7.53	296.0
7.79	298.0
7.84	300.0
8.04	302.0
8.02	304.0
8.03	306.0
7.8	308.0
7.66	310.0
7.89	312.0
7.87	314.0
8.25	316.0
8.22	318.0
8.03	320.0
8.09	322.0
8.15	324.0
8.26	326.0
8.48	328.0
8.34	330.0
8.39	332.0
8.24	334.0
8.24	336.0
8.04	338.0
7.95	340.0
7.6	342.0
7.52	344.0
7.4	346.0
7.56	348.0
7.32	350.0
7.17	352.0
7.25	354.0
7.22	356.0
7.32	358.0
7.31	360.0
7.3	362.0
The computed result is 0.0000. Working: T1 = 0.0000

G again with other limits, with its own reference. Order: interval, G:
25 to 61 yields 0.0004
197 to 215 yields 0.0009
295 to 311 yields 0.0186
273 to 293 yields 0.0000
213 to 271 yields 0.0015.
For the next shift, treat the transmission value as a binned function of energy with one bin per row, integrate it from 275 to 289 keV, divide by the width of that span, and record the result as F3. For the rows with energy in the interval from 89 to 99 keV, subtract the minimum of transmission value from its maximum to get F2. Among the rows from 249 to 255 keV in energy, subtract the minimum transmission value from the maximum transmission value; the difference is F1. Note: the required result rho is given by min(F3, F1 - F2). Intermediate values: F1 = 0.34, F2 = 0.50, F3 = 7.6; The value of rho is -0.16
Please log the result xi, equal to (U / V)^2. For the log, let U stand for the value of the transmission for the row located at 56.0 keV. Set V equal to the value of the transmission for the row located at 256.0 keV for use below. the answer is 1.0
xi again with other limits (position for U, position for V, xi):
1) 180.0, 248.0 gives 0.9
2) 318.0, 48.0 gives 0.9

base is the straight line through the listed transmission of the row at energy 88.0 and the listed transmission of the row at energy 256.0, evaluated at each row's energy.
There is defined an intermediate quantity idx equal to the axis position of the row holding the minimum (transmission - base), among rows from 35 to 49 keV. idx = 44.0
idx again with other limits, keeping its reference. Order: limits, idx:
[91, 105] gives 100.0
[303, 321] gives 310.0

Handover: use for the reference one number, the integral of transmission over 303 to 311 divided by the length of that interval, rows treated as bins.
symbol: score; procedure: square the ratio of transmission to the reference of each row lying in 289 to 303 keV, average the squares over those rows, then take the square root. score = 0.96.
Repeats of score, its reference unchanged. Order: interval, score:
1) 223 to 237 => 1.12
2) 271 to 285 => 1.01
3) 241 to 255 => 1.18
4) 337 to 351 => 0.97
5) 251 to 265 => 1.17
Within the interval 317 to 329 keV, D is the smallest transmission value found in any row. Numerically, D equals 8.03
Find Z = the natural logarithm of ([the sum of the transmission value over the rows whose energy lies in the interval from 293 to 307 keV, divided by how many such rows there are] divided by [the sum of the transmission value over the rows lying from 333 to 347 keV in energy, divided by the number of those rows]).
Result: -0.01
